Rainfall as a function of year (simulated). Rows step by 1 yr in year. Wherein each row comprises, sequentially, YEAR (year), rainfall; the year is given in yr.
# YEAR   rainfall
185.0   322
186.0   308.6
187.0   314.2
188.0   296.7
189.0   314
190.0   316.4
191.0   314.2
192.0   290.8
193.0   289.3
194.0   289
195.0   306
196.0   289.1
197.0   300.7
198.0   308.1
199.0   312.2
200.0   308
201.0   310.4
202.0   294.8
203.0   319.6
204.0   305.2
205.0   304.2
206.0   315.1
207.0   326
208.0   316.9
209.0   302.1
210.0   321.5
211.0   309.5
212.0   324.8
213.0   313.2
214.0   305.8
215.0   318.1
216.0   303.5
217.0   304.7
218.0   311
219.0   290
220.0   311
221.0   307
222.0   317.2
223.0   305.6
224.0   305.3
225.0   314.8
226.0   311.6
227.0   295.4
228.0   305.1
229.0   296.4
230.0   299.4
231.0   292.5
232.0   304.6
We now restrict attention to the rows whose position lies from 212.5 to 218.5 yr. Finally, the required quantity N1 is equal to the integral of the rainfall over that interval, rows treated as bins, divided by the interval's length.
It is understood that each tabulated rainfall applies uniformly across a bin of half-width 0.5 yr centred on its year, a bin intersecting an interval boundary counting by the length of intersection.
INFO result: 309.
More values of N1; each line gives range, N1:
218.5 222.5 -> 306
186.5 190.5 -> 310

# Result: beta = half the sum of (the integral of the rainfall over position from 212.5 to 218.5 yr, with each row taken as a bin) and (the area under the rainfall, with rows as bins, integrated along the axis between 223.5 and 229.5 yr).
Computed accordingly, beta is 1842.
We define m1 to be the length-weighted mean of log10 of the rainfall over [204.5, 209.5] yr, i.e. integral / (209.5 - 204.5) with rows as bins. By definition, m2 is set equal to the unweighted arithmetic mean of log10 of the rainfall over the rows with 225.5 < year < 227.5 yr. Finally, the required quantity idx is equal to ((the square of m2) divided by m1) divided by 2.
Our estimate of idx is 1.23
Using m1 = 2.50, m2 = 2.48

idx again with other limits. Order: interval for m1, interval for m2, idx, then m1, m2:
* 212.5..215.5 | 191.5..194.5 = 1.21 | 2.49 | 2.46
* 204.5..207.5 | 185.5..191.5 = 1.24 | 2.50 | 2.49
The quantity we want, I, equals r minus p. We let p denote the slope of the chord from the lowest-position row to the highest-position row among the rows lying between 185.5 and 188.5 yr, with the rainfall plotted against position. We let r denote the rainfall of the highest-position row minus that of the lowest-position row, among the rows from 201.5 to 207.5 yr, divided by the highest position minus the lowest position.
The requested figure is 12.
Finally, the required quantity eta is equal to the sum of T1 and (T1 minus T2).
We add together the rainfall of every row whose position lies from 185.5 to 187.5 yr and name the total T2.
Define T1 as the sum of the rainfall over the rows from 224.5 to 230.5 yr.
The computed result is 3023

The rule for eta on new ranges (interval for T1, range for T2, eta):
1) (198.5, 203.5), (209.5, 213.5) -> 1821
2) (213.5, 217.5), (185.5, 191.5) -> 600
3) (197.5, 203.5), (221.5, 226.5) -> 2152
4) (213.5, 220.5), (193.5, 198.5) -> 2795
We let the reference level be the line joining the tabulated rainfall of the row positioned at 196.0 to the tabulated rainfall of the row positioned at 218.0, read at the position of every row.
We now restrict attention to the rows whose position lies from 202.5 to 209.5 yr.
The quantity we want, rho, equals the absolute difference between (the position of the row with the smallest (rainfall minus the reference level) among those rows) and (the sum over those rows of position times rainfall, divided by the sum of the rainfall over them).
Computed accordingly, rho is 3.0 yr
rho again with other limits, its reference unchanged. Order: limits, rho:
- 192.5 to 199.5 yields 0.0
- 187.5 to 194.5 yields 3.0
